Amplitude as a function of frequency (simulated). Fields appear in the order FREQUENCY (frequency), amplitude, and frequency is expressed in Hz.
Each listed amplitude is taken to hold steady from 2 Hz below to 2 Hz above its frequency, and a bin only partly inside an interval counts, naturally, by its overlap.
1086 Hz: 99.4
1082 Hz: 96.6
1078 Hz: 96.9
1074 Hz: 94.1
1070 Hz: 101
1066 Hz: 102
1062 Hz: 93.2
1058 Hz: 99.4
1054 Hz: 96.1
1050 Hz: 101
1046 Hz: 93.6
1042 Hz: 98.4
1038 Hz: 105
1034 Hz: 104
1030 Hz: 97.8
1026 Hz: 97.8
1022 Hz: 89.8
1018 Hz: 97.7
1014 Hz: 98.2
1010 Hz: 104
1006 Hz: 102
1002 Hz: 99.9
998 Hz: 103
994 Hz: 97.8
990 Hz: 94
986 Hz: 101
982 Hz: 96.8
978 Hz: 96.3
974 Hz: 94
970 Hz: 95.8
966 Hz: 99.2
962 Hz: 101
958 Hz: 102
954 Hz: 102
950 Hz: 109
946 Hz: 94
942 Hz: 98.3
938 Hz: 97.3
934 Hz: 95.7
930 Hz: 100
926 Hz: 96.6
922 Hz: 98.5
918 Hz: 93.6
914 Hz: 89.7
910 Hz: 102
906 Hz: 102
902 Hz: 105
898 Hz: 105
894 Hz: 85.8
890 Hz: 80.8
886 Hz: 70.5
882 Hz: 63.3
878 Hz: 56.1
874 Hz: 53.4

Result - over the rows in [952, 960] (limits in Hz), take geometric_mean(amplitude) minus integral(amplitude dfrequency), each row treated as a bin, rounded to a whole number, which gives -714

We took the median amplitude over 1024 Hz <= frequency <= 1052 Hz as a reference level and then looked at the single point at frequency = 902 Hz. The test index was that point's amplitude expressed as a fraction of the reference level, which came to 1.07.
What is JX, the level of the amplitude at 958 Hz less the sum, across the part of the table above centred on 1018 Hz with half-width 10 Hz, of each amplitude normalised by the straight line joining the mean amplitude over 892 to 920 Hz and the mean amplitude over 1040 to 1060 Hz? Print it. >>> 97.0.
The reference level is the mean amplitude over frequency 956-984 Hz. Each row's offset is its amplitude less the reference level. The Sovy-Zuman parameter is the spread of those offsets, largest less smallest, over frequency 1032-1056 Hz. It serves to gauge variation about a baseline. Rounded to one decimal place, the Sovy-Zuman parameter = 11.4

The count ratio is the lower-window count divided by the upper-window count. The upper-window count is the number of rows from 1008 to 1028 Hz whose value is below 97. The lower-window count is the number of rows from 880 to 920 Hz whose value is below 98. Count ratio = 6.0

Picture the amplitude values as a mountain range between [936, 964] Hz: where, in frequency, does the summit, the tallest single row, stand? 950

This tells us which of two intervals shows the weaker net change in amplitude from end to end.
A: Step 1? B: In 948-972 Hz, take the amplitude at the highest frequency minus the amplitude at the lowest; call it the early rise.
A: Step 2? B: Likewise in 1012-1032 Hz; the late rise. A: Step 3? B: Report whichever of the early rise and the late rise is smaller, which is -13.2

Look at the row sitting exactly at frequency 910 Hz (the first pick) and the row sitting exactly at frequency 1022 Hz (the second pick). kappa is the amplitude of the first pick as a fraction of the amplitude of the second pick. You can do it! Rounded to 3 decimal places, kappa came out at 1.136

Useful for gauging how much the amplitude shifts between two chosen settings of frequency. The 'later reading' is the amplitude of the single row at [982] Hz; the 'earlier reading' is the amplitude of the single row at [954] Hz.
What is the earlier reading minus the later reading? 5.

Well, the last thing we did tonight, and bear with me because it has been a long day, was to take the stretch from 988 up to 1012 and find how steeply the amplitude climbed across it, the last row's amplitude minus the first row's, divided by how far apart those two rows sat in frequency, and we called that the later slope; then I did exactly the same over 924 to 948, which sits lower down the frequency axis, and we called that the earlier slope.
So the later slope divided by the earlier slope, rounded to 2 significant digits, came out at -3.8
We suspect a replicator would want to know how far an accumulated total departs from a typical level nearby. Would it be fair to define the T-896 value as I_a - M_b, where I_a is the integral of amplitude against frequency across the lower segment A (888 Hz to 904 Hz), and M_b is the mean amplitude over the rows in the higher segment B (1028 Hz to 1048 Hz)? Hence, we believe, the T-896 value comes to 1407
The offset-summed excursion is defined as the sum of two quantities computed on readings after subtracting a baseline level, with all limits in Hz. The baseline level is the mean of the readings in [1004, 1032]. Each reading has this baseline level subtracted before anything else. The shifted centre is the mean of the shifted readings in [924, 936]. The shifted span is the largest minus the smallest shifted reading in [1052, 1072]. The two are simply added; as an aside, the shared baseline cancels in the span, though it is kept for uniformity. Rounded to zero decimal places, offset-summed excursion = 8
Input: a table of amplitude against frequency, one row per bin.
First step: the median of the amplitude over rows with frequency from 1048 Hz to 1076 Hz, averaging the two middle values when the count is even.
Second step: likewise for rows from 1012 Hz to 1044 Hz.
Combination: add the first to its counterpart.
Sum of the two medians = 197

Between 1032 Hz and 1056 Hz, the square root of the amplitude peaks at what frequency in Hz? 1038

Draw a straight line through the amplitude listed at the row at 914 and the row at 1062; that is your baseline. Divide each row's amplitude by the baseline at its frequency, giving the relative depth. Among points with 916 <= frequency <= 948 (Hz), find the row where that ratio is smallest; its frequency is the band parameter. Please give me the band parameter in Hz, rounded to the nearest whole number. 946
